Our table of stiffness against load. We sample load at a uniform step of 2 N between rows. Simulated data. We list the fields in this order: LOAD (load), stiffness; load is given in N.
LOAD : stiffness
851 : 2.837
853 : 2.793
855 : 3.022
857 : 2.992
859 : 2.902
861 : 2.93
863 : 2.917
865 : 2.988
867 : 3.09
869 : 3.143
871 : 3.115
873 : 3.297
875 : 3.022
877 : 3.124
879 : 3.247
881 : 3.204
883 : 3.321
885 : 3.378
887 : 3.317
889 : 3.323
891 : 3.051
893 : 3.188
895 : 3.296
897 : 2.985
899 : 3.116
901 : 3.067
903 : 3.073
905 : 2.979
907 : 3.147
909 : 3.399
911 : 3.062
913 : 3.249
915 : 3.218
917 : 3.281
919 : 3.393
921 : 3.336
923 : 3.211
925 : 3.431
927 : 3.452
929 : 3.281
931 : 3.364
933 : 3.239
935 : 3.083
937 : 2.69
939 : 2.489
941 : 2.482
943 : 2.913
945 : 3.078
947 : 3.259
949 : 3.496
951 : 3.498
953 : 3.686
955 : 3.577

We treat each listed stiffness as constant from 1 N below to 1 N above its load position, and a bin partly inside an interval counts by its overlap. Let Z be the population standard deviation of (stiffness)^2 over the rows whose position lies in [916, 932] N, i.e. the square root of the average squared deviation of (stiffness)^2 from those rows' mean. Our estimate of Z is 0.52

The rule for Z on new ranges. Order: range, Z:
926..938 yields 1.52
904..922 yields 0.87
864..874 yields 0.63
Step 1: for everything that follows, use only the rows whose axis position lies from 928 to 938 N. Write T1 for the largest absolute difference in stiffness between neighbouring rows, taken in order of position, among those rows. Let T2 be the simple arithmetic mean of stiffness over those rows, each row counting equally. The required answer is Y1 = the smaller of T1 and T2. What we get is 0.39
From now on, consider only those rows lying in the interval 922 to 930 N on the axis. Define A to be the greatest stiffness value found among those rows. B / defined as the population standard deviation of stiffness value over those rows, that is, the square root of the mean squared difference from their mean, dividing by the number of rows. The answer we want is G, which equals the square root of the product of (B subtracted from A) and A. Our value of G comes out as 3.40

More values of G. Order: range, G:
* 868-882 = 3.25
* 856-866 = 2.97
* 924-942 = 3.26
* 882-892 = 3.32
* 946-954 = 3.61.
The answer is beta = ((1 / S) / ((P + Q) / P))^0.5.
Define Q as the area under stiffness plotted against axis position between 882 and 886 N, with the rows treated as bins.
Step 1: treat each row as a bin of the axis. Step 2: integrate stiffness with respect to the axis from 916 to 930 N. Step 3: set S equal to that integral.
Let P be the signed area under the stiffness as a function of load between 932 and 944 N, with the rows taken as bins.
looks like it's 0.124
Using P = 34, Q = 13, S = 47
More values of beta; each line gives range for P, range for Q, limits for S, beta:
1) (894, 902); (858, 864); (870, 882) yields 0.124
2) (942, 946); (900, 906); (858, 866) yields 0.130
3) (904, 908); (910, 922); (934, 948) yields 0.077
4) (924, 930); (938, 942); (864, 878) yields 0.124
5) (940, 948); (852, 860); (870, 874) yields 0.198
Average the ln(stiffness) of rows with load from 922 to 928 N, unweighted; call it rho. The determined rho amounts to 1.213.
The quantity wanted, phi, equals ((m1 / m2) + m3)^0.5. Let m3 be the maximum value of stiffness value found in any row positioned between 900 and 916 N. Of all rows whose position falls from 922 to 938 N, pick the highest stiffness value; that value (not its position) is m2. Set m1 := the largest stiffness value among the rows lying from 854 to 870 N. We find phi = 2.08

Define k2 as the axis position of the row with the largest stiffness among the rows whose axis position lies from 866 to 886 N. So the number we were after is 885 N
